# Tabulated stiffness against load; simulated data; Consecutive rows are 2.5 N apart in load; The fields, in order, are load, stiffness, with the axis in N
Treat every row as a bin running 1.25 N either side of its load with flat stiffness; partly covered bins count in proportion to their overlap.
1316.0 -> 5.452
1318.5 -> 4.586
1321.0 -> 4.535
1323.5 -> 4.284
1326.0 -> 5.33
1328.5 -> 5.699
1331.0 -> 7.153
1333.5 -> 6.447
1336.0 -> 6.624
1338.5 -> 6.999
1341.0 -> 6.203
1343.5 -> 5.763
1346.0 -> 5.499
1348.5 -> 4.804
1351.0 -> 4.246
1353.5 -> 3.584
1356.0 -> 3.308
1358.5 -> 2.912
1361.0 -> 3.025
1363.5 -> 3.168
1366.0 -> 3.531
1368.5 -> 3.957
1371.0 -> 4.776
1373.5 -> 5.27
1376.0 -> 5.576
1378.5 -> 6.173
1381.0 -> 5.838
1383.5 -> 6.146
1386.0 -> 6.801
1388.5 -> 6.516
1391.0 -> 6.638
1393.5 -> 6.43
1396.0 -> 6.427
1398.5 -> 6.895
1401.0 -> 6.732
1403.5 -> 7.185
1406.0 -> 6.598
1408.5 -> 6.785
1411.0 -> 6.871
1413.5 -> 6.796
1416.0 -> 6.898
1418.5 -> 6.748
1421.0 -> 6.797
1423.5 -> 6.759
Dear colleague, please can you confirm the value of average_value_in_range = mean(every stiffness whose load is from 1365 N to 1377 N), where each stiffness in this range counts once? 4.6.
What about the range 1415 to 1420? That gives 6.8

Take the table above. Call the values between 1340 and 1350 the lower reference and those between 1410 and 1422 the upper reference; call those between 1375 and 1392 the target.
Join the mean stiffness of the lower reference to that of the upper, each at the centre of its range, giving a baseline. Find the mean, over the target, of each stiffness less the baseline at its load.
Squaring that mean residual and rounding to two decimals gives 0.00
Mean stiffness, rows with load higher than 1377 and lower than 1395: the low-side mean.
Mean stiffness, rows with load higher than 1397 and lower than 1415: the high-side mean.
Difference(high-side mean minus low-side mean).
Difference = 0.5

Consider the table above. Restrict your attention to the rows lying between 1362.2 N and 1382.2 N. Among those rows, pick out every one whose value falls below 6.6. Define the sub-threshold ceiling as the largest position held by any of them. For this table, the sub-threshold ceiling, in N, 1381.0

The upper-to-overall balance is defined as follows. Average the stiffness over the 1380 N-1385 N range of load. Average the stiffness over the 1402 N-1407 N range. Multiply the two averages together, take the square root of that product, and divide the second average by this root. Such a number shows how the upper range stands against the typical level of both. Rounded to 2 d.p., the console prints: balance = 1.07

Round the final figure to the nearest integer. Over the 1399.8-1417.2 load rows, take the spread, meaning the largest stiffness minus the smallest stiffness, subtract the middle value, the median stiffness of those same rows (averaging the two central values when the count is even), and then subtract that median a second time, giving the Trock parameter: -13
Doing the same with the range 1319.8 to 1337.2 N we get -9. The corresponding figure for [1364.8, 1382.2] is -8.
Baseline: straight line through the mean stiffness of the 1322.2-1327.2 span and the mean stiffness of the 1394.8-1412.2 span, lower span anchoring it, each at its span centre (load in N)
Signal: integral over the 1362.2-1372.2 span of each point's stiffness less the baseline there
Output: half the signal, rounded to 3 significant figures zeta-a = -10.1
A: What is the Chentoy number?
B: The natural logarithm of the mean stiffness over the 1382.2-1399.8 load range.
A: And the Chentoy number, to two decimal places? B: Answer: 1.88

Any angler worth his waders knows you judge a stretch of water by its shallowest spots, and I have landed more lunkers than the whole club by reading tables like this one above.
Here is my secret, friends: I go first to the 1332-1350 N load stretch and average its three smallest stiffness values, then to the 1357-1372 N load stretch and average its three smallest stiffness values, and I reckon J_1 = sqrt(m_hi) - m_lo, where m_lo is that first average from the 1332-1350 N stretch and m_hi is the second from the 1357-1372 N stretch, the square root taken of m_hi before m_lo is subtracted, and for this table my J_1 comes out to -3.6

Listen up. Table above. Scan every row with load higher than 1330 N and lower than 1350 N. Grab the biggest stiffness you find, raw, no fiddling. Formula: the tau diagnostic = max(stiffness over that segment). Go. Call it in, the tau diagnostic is 7.153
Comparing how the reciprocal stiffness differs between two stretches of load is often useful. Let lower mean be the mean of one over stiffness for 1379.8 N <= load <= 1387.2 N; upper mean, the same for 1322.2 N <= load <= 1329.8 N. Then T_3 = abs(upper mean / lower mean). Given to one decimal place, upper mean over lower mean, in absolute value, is 1.2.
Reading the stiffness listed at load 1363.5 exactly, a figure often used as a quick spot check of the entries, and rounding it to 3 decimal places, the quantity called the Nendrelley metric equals 3.168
